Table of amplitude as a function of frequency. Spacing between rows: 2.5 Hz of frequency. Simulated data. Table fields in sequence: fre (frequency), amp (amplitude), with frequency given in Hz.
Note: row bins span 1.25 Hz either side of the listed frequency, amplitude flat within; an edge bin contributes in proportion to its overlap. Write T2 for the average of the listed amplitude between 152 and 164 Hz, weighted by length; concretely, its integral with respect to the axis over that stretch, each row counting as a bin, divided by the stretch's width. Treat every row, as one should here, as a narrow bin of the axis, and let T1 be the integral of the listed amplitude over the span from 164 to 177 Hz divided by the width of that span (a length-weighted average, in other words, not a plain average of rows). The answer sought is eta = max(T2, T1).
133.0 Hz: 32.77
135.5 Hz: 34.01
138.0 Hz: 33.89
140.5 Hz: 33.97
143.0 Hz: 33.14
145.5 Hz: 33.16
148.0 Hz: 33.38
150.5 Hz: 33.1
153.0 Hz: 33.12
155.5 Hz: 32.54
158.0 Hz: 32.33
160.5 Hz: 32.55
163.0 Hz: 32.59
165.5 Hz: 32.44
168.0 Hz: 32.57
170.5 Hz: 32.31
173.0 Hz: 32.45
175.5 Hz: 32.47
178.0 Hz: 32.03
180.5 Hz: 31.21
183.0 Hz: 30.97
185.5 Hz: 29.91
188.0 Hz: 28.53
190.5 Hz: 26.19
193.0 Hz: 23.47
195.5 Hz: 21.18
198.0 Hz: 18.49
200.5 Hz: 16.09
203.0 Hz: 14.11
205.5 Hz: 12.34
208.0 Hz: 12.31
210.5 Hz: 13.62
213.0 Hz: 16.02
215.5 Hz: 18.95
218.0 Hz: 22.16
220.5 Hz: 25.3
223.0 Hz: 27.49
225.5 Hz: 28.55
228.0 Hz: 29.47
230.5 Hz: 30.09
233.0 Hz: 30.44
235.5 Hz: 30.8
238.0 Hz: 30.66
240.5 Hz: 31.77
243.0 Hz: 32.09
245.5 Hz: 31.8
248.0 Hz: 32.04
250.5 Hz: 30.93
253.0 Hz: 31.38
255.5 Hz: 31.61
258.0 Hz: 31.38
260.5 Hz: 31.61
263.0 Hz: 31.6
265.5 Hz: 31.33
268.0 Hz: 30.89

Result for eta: 32.6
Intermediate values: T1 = 32.4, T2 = 32.6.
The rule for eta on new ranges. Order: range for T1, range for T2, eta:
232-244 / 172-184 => 31.8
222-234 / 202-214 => 29.2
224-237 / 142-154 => 33.2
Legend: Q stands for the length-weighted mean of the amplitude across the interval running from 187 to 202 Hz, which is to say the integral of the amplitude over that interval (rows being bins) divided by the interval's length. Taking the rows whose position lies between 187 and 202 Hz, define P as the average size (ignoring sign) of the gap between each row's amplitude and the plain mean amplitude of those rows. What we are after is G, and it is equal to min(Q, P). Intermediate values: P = 3.7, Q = 22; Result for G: 3.7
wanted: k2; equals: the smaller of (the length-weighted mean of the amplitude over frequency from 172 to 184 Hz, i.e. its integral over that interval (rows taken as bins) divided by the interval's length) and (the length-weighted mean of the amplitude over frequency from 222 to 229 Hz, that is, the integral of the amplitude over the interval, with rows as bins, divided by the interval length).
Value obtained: 29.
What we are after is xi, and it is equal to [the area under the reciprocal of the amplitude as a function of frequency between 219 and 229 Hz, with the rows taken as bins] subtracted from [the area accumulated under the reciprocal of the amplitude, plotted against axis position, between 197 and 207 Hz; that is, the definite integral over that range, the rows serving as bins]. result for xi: 0.312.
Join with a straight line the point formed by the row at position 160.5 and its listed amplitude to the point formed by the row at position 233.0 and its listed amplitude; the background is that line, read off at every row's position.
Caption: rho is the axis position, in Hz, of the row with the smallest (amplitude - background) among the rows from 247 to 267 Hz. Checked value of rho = 250.5 Hz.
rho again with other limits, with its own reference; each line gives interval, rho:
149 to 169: 158.0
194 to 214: 205.5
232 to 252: 233.0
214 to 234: 215.5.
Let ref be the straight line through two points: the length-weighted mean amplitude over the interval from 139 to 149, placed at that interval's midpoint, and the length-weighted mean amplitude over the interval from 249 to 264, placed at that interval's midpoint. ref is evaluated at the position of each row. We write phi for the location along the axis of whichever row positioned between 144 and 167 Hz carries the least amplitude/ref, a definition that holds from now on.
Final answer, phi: 158.0 Hz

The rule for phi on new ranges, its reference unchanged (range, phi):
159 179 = 178.0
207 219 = 208.0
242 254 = 250.5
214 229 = 215.5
